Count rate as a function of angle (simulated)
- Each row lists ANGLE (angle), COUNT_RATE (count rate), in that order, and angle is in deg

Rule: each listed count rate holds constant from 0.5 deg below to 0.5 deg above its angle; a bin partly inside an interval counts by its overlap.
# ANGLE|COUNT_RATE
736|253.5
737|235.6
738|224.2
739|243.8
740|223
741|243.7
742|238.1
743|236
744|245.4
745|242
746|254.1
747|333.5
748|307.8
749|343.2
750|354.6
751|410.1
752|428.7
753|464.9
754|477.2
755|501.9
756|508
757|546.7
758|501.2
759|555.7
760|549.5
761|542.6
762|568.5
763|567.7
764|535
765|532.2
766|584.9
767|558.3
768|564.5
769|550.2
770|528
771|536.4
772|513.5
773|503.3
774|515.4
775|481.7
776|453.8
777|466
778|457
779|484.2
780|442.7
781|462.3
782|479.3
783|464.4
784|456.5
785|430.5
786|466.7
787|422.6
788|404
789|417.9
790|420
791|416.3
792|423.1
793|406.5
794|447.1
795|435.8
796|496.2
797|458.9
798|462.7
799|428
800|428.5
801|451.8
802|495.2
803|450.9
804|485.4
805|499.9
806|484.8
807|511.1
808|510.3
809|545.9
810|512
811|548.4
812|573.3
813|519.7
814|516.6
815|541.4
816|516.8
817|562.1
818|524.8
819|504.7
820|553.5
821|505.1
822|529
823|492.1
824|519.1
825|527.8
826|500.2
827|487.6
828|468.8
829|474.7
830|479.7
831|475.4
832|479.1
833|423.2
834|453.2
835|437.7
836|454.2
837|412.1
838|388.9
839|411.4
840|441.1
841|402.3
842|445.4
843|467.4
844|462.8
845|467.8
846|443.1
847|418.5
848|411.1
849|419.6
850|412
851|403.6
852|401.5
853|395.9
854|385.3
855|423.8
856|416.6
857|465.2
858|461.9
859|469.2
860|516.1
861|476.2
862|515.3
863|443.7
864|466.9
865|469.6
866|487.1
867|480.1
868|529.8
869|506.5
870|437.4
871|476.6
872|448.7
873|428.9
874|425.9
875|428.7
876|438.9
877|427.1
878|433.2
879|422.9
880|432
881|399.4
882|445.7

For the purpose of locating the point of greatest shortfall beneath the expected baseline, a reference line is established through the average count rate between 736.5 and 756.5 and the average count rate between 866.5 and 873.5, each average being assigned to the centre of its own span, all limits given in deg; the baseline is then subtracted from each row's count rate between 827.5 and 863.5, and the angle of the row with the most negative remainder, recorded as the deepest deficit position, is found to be 854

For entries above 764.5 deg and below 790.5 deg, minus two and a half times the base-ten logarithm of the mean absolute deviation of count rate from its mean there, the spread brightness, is -4.1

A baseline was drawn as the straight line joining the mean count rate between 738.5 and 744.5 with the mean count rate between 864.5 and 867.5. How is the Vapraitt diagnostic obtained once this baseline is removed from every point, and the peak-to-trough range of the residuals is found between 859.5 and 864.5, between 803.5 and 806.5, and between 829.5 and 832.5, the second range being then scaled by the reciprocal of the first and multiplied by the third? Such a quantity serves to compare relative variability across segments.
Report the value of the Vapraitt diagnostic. 1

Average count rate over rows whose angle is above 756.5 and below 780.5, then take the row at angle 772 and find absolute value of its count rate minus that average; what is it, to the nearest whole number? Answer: 9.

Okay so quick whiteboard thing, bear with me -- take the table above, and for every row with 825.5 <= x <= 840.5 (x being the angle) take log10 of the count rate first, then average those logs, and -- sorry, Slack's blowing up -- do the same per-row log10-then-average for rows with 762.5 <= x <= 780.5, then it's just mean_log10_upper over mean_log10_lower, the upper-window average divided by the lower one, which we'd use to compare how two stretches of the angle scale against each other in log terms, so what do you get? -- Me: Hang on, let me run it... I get 0.98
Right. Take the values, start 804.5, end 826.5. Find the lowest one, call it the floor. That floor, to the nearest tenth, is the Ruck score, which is 484.8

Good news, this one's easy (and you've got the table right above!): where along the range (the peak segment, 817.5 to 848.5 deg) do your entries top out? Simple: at 820 deg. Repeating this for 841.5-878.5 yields 868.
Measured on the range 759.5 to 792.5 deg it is 766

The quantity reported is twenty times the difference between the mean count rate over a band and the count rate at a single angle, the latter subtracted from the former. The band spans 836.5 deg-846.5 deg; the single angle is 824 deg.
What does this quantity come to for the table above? -1697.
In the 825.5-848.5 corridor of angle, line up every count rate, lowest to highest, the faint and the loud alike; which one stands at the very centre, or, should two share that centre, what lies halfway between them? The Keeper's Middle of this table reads 453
